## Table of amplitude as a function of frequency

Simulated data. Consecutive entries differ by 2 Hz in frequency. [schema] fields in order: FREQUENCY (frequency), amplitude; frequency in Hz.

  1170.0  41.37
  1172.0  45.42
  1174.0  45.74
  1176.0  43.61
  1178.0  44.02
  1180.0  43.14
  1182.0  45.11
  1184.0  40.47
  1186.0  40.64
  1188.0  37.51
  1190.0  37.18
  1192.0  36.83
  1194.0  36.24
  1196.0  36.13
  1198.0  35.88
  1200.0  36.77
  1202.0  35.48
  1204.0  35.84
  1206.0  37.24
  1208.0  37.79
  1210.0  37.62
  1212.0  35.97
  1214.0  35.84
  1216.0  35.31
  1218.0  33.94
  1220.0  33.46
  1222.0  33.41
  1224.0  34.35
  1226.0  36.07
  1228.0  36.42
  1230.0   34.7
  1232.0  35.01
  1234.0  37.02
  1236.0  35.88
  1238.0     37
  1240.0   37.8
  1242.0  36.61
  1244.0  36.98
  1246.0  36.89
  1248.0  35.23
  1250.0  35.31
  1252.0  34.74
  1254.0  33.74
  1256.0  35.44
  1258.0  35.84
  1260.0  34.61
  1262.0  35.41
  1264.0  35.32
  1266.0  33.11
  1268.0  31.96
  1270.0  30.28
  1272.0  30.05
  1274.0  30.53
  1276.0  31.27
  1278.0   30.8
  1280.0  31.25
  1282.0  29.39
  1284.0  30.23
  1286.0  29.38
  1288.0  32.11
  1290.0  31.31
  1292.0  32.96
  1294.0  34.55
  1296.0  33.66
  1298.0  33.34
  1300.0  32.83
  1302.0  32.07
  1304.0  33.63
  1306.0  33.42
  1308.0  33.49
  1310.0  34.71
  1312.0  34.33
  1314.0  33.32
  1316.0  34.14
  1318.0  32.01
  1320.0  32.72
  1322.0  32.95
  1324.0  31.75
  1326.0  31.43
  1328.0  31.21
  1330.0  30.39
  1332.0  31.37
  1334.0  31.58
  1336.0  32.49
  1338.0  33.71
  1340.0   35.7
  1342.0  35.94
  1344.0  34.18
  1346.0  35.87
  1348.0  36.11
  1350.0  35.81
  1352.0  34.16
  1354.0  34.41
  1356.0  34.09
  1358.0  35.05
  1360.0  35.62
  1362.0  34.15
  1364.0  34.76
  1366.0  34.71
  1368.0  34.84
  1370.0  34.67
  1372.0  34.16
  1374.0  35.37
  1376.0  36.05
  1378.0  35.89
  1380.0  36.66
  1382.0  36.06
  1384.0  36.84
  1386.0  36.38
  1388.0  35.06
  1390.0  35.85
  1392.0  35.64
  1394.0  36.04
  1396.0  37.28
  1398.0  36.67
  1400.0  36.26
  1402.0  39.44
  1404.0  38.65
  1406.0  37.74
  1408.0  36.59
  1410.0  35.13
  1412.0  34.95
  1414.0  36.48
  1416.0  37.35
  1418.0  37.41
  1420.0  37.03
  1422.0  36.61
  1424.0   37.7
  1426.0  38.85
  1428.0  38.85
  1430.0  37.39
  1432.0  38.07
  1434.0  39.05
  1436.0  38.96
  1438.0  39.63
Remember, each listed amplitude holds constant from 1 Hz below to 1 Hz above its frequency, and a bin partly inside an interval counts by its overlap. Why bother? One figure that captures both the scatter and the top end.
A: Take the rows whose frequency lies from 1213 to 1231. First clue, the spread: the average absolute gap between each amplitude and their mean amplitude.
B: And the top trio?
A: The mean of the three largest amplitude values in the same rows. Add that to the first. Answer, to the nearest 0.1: 37.1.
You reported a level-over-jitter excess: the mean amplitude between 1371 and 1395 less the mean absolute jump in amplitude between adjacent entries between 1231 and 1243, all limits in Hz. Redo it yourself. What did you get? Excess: 34.6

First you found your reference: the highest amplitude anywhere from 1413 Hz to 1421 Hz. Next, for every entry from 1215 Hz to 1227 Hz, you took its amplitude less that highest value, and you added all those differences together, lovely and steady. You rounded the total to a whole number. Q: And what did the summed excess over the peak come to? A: -18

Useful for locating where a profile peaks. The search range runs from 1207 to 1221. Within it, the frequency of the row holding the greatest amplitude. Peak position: 1208.0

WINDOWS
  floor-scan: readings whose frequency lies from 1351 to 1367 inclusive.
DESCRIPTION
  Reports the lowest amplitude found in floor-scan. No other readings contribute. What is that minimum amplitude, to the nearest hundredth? 34.09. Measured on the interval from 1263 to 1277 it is 30.05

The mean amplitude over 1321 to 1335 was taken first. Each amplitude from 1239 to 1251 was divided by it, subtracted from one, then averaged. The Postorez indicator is -0.157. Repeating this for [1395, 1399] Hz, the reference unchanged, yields -0.173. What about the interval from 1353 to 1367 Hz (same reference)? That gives -0.100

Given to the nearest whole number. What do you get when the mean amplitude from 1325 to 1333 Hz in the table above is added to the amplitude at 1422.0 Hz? 68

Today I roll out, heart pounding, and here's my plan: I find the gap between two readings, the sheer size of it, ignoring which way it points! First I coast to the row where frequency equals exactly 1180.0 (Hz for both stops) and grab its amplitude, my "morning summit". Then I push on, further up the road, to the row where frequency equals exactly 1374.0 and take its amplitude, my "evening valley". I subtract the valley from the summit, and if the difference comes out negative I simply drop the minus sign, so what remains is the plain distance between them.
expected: 7.8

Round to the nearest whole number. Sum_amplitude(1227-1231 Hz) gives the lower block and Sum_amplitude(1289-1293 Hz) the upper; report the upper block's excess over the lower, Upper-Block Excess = -7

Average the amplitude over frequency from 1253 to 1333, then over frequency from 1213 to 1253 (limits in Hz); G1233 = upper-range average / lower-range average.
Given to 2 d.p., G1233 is 0.91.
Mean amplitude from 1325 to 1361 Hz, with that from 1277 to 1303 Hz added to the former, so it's 65.7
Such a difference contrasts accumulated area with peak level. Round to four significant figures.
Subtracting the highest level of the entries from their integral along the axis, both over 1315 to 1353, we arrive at 1231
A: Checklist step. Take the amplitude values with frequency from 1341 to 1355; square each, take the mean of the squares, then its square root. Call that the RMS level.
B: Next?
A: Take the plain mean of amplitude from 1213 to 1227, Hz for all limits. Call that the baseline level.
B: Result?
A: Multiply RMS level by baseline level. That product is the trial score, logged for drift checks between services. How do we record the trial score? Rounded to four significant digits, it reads 1220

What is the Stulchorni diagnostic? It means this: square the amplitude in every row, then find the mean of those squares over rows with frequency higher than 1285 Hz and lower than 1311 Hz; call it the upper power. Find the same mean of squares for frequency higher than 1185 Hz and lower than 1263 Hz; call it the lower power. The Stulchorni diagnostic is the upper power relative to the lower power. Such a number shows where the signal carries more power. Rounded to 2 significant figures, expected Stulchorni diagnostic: 0.83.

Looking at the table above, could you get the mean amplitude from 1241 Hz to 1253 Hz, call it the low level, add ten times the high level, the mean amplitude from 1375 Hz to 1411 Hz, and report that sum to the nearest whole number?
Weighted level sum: 402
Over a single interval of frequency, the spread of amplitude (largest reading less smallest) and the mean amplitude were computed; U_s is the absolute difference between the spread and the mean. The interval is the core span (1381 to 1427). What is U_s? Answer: 32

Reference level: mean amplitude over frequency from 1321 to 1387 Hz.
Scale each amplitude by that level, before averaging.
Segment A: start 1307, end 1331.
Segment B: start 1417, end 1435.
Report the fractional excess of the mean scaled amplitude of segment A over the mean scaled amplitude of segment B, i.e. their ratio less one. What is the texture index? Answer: -0.14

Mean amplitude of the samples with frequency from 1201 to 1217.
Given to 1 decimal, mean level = 36.4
